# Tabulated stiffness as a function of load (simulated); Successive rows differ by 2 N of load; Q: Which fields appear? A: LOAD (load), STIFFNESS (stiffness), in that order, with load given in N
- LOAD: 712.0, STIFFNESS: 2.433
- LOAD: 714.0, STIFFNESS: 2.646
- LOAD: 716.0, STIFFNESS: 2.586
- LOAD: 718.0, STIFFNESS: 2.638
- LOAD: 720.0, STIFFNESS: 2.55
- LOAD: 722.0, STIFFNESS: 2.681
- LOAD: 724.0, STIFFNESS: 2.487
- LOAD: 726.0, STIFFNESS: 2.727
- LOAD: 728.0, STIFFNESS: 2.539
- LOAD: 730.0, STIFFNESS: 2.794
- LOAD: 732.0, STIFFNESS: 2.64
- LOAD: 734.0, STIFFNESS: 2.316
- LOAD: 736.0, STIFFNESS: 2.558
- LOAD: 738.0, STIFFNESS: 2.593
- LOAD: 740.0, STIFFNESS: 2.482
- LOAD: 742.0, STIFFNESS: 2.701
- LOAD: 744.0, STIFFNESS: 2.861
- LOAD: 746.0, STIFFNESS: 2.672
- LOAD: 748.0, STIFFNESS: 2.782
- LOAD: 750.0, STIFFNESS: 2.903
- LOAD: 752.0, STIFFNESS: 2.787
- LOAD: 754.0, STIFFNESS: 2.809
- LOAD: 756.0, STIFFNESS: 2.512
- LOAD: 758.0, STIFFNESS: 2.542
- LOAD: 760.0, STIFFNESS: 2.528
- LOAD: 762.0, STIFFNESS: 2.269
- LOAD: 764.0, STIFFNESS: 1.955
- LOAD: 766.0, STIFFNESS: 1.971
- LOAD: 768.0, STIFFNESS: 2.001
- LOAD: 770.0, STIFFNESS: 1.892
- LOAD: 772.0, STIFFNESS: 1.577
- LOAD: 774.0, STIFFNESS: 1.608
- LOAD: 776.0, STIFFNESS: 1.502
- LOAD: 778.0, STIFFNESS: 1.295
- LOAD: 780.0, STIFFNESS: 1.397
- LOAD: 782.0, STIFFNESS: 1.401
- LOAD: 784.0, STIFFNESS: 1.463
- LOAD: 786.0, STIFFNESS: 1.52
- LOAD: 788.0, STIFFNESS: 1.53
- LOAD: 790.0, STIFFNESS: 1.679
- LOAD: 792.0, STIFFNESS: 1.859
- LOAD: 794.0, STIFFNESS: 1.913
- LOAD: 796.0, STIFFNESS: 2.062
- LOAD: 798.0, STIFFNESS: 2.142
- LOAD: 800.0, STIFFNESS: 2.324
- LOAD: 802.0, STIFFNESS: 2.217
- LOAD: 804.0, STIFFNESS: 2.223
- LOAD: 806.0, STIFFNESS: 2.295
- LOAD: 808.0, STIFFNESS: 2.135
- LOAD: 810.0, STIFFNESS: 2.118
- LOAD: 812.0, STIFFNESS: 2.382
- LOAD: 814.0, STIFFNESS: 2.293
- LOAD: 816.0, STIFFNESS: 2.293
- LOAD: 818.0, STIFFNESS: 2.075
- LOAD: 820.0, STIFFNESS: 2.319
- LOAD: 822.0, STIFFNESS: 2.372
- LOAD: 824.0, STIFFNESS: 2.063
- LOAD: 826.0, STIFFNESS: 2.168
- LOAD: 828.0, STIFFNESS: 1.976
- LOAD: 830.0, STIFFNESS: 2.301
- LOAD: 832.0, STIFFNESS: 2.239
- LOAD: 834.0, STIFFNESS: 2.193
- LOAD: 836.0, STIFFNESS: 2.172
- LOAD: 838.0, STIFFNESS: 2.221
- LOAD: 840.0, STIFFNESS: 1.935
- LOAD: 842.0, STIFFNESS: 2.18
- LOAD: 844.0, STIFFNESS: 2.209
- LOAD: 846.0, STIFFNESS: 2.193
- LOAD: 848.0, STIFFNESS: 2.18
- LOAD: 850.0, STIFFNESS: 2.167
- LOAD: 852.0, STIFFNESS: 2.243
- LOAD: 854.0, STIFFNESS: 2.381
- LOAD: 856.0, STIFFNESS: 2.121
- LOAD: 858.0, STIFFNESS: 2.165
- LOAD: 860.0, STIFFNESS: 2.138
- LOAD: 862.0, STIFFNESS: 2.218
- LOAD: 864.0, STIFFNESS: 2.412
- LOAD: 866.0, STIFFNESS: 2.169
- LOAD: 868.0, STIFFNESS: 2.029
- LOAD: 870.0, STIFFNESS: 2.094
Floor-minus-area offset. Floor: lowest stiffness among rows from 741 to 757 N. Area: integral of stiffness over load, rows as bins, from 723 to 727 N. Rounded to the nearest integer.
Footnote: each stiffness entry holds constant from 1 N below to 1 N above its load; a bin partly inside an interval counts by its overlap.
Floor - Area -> -8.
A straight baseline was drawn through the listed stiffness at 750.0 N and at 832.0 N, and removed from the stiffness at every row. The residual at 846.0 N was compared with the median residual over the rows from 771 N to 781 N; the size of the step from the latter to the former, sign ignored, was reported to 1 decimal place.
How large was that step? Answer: 1.3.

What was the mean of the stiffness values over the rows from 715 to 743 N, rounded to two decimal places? 2.59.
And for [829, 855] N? 2.20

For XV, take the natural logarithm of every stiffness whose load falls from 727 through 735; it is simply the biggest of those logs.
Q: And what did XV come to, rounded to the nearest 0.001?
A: 1.027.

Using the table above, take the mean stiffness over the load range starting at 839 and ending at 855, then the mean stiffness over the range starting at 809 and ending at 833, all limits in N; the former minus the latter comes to 0.0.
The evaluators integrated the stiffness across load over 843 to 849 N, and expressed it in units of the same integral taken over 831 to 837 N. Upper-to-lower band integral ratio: 1.00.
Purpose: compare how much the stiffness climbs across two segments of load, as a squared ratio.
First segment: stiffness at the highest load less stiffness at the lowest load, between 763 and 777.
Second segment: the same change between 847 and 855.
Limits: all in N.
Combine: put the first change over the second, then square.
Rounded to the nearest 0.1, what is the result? 5.1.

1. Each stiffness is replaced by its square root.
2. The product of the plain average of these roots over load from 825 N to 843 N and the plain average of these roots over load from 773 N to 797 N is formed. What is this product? 1.85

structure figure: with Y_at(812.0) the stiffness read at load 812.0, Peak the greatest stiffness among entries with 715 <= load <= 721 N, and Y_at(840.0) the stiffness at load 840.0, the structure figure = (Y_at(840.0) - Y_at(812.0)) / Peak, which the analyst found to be -0.17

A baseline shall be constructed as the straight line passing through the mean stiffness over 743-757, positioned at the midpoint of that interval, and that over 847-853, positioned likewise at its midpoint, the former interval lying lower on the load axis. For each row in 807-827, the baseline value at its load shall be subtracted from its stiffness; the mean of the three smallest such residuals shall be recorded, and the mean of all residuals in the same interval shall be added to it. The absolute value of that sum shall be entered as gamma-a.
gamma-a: 0.5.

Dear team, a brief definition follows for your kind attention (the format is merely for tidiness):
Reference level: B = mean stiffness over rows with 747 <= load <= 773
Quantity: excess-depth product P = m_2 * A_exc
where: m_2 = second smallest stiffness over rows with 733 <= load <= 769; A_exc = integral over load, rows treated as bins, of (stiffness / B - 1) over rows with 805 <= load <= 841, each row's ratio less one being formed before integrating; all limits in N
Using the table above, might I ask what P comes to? -4.6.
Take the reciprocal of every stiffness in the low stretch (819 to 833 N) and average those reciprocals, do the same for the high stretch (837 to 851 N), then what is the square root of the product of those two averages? 0.46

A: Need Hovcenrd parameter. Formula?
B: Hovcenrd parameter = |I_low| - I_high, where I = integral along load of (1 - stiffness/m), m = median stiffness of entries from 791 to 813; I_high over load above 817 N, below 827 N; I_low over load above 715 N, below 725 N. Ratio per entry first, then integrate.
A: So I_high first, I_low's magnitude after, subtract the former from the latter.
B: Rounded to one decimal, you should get 2.4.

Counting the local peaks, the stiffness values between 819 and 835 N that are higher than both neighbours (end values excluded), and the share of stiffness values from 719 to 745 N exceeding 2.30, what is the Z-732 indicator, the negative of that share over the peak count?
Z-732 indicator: -0.3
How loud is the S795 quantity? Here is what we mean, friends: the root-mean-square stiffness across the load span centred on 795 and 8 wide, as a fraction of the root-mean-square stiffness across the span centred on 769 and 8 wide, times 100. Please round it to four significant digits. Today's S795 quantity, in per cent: 106.9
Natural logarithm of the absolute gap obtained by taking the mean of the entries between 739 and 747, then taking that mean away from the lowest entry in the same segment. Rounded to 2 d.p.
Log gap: -1.62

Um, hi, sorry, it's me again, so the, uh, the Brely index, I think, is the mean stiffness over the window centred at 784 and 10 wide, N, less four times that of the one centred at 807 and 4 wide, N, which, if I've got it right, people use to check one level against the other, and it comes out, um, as -7.4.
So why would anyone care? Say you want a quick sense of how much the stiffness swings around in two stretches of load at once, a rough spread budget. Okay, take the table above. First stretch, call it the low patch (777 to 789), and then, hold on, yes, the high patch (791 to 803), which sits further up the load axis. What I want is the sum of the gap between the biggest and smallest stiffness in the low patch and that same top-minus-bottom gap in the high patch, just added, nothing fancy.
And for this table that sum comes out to 0.70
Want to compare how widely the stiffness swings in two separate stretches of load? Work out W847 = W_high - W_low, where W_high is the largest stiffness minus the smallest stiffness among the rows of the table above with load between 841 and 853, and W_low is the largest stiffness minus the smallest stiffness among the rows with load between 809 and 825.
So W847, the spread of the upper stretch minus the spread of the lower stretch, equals -0.2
